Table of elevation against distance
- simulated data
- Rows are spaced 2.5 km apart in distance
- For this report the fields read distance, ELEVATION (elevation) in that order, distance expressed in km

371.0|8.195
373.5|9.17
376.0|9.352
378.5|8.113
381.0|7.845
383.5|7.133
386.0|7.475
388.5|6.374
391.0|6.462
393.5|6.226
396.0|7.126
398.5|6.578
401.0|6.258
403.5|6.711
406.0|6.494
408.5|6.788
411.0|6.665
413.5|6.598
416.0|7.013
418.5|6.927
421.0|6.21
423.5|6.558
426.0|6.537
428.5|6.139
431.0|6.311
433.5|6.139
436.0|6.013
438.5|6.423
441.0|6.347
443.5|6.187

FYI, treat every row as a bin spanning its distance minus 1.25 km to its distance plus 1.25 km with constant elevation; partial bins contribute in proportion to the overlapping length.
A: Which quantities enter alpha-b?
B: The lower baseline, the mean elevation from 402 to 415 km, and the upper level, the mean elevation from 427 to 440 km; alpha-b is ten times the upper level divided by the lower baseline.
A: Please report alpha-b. 9.3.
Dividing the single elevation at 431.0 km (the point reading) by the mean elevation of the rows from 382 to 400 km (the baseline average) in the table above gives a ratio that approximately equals 0.93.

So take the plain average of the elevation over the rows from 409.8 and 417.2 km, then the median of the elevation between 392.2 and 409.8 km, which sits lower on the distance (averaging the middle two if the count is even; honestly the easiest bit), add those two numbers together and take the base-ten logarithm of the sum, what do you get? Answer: 1.125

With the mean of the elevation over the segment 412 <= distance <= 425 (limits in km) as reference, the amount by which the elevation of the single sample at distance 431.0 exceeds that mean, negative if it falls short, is -0.35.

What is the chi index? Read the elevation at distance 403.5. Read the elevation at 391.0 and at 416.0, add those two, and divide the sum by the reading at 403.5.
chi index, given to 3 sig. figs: 2.01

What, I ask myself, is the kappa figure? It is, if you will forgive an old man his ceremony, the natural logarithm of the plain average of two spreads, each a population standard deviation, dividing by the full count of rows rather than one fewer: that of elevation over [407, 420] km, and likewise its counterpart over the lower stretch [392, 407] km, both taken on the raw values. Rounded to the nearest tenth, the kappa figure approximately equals -1.5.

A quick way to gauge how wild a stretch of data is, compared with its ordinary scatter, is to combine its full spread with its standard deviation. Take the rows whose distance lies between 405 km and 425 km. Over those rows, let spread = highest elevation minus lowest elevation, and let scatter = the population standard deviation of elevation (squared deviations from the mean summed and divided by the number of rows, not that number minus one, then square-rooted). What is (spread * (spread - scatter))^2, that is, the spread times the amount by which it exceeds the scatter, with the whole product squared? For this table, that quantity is 0.21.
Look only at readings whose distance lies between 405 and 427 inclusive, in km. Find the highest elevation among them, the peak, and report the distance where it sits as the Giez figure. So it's 416.0 km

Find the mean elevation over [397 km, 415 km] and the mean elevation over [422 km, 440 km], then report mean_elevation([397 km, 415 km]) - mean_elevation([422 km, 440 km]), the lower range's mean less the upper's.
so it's 0.3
